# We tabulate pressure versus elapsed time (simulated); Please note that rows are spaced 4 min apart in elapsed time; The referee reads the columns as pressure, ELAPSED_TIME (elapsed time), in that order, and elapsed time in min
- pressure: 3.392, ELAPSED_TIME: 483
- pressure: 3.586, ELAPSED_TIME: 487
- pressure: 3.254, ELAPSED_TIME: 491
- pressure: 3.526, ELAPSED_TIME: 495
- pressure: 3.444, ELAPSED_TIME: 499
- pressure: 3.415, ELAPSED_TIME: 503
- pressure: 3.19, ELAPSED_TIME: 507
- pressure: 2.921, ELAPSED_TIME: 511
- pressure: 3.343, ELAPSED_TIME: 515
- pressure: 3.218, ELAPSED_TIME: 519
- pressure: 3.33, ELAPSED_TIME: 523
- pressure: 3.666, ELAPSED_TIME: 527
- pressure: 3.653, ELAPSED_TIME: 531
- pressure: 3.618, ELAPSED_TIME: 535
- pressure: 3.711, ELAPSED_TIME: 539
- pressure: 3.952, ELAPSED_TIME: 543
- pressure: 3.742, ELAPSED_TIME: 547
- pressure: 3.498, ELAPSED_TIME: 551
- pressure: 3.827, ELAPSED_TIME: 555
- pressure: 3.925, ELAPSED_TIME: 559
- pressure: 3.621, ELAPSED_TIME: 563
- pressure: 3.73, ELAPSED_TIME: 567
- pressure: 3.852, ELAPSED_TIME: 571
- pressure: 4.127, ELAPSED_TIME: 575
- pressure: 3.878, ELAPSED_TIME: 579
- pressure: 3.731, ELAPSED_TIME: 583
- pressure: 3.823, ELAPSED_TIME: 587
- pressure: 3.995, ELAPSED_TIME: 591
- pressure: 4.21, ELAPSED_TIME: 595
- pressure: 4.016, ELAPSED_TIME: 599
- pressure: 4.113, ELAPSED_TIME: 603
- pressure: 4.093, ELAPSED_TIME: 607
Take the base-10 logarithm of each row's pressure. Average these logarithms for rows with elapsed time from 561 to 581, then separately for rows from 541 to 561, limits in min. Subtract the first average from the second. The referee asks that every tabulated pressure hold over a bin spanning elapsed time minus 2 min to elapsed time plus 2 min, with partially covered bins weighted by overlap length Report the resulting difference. -0.01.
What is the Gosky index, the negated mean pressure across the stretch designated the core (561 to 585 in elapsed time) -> -3.8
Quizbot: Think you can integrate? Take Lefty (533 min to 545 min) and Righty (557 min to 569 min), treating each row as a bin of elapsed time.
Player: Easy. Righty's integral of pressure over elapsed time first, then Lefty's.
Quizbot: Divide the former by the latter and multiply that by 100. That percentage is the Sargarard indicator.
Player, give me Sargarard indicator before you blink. 100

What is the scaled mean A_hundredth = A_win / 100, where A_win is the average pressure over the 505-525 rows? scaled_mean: 0.0320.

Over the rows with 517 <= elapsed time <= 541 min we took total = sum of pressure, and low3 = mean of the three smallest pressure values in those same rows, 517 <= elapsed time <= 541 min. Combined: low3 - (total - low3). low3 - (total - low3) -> -14.4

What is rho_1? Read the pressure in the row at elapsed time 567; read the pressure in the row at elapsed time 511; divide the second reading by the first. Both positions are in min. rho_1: 0.78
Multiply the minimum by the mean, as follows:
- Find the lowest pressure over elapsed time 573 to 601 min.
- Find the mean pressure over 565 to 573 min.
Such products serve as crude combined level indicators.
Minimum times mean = 14.1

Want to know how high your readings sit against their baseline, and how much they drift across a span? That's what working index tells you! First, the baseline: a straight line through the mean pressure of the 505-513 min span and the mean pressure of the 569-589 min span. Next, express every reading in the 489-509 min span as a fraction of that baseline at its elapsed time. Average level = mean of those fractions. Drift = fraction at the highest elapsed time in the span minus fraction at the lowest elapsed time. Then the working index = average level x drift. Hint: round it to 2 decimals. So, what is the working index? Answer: -0.11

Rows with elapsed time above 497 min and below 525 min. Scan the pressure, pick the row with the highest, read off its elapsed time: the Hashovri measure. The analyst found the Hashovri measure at 499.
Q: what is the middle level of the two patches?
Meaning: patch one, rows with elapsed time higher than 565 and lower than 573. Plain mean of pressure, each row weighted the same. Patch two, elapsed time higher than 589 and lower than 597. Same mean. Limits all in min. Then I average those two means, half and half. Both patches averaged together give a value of 3.9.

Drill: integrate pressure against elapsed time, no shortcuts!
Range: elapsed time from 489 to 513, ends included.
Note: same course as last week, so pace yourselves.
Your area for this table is 79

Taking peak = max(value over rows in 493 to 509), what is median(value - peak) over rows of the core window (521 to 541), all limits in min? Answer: 0.13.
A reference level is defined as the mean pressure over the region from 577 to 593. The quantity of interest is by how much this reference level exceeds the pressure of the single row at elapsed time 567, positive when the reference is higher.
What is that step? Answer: 0.1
